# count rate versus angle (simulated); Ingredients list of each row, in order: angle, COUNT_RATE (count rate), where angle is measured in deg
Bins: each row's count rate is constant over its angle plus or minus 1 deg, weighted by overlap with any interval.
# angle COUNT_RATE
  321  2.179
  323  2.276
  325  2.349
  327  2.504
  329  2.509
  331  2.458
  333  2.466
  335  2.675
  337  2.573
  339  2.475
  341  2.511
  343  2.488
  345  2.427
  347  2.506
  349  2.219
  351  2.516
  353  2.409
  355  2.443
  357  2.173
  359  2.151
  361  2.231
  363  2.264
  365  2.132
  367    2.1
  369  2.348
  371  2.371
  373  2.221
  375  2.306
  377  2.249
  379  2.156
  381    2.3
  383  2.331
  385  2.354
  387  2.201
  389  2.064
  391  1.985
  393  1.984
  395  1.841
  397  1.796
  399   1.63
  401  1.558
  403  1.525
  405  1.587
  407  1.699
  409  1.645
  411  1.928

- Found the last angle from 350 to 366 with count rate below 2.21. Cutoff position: 365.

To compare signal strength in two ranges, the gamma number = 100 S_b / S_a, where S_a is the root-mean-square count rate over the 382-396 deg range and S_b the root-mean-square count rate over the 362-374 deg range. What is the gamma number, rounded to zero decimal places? 106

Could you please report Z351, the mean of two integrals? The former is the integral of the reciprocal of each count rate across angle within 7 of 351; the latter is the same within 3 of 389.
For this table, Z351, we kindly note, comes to 4.39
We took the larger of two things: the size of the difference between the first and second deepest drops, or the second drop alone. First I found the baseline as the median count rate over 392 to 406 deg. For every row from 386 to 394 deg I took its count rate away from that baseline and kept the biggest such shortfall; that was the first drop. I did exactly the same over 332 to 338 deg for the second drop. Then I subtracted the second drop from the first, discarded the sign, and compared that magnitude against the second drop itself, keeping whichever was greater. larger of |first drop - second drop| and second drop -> 0.5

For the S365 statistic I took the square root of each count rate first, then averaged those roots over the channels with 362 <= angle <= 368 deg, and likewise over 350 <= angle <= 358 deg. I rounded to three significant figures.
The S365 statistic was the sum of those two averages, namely 3.02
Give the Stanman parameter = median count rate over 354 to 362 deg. 2.20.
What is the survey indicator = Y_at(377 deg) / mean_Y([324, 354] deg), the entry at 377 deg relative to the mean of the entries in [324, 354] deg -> 0.91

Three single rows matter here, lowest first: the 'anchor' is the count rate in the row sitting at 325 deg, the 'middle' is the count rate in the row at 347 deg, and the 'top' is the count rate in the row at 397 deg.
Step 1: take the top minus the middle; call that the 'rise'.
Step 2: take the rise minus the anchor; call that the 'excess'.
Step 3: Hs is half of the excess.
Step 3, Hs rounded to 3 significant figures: -1.53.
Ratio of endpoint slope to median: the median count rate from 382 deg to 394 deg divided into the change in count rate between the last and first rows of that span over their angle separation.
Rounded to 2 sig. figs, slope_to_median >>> -0.016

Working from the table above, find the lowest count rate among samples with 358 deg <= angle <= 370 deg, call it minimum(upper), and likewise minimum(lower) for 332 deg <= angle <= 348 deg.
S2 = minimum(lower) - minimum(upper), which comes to 0.33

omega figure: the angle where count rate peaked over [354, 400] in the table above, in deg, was 355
